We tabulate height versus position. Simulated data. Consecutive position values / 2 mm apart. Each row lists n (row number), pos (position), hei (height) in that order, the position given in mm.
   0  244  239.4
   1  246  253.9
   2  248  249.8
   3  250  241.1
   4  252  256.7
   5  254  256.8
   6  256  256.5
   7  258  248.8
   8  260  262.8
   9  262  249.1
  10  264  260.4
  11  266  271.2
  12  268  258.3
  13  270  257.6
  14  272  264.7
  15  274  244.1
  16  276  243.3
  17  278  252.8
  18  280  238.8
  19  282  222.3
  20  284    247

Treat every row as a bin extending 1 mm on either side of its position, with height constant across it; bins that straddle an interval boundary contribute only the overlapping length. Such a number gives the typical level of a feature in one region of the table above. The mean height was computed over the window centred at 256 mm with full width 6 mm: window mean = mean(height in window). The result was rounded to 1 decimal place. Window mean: 254.0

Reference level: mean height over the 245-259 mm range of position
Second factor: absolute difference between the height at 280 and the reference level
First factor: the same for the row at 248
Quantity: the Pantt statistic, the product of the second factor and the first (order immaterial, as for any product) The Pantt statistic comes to 28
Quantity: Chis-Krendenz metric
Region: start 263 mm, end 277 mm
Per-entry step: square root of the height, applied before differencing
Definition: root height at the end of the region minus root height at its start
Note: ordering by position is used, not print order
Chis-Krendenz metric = -0.54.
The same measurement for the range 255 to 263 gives -0.23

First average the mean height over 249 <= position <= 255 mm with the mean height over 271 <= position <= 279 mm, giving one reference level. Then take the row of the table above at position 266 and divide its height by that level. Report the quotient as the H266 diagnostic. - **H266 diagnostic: 1.08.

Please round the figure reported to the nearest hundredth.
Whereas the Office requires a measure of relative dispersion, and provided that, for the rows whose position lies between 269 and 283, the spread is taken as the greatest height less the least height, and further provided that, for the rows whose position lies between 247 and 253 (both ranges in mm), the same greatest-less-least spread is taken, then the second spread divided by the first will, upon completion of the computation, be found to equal 0.37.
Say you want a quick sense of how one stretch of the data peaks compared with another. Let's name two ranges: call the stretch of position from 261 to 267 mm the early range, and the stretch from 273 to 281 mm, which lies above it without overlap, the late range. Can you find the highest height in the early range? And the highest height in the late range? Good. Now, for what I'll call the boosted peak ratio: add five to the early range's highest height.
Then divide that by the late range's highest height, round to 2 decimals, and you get 1.09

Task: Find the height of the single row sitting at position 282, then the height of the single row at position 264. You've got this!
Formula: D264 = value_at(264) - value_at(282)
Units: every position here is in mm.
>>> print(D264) 38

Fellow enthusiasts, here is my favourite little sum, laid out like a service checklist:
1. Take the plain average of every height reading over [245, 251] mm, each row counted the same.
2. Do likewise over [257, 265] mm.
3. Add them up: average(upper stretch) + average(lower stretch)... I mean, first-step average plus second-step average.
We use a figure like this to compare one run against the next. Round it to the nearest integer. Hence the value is 504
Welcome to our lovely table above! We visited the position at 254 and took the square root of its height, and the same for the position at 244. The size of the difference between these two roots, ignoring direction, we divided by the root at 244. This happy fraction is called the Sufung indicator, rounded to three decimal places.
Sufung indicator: 0.036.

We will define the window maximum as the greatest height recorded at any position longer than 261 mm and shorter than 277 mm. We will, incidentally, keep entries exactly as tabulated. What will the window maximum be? 271.2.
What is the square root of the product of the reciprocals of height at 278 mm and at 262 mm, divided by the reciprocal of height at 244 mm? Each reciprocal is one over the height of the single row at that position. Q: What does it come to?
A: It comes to 0.95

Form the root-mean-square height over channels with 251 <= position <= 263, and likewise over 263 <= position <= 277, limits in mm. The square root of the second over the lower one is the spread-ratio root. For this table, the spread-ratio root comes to 1.00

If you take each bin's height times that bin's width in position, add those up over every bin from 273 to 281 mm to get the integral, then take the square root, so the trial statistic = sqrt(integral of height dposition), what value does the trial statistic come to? 44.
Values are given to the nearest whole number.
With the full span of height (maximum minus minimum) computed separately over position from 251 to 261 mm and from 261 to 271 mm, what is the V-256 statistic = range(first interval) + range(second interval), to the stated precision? 36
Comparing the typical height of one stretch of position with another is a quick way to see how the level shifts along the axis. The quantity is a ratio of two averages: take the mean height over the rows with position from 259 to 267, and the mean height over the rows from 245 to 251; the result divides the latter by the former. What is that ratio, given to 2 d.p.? 0.95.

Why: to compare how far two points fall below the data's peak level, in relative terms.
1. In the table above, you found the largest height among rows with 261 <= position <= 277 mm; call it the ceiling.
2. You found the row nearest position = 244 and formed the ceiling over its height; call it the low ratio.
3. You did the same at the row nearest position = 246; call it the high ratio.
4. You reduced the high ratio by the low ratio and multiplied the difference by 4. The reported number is -0.3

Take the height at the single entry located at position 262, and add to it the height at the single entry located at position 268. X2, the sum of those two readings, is 507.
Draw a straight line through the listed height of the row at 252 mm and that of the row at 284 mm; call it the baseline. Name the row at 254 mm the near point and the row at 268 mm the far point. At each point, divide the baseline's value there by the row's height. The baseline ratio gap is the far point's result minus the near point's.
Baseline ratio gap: -0.022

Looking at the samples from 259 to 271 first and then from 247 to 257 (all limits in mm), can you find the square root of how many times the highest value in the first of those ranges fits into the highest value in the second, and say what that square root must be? 0.973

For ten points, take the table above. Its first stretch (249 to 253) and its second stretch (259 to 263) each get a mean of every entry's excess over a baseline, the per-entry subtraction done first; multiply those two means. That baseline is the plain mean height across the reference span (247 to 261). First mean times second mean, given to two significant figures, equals -12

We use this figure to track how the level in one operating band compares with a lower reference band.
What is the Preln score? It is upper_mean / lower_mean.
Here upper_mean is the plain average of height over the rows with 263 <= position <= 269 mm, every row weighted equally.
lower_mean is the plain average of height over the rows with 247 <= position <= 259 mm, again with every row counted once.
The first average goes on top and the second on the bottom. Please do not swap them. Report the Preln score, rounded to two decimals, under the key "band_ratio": 1.05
